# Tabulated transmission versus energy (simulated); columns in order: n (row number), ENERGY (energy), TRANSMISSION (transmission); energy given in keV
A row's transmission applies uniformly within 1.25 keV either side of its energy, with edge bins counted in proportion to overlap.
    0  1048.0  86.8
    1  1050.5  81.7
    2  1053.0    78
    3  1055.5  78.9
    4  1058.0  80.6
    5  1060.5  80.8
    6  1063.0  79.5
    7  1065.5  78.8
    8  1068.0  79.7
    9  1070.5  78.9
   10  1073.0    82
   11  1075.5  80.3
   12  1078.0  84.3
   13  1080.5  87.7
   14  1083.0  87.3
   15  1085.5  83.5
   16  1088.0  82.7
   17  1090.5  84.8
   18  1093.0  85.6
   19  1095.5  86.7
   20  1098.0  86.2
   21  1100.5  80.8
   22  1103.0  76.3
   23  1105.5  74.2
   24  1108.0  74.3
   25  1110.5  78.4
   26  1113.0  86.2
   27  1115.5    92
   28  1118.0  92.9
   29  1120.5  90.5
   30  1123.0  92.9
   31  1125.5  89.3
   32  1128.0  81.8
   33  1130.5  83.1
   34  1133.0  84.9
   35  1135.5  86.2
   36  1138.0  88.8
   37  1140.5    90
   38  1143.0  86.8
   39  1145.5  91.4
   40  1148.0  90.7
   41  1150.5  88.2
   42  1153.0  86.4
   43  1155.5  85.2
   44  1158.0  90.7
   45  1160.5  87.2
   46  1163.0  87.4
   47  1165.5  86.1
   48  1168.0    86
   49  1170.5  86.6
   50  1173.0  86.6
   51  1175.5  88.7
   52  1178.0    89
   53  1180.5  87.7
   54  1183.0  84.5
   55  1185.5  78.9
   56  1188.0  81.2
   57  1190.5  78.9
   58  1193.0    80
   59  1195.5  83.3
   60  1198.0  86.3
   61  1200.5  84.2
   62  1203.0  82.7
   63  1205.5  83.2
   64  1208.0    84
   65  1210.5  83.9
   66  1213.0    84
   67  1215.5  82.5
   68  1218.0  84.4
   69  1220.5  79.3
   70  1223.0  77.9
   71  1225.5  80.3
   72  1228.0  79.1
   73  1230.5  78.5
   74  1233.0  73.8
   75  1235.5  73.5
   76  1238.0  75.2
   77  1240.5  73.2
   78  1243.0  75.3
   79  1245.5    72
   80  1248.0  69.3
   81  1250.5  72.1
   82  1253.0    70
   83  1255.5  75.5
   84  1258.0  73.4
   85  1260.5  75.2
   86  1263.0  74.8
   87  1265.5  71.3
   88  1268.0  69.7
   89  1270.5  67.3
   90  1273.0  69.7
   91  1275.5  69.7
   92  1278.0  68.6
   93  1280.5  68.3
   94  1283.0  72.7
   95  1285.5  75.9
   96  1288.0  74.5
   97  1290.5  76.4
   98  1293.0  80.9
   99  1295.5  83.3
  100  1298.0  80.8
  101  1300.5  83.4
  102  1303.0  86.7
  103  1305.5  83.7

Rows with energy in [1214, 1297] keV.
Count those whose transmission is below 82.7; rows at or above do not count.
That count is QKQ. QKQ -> 31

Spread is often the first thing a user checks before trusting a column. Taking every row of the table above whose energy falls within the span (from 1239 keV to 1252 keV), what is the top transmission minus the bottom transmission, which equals 6.0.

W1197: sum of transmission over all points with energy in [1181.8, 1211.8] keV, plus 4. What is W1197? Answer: 995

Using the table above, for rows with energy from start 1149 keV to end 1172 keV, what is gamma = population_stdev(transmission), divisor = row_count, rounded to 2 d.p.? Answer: 1.52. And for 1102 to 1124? 7.82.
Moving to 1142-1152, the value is 1.86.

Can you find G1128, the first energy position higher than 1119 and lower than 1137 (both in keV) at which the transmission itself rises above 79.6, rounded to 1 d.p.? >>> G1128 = 1120.5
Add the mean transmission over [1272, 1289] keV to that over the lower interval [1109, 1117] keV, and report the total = 157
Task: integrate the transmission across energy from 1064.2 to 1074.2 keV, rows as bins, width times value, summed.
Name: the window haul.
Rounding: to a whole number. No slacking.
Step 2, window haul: 798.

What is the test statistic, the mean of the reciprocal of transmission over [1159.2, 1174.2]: 0.0115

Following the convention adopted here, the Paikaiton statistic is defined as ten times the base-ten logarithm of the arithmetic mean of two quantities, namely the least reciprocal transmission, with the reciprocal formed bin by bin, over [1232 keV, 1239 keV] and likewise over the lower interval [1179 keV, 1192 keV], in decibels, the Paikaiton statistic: -19.1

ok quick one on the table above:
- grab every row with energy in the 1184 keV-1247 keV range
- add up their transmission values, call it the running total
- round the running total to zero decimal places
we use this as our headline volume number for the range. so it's 1996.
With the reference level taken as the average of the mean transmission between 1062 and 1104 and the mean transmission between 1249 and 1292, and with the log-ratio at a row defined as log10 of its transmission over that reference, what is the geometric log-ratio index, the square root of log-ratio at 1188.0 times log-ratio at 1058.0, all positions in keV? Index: 0.019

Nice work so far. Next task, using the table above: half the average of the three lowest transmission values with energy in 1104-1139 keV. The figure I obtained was 37.8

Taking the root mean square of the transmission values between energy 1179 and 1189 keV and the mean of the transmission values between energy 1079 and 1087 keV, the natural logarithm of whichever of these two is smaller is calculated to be 4.42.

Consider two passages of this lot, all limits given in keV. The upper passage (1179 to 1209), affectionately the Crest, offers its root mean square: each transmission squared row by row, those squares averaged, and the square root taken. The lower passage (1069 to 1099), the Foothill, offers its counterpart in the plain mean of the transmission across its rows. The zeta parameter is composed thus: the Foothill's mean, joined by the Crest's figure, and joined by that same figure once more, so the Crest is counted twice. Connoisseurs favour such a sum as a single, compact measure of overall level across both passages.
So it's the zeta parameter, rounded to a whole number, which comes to 250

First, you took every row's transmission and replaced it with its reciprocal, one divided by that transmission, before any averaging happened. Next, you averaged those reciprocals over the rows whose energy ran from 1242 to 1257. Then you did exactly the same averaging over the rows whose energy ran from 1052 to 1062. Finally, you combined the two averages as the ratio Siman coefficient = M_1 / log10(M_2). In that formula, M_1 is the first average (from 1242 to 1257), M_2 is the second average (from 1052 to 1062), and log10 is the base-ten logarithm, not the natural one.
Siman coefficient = -0.0073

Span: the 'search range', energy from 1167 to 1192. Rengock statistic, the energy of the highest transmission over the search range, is 1178.0 keV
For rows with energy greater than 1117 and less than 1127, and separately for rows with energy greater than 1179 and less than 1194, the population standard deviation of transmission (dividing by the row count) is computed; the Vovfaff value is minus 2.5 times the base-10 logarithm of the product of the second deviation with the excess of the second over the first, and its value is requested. -1.8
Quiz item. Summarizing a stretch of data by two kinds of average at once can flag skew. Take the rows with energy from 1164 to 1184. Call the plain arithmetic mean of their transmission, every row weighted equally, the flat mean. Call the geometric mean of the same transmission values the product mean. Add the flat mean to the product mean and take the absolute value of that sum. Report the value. 174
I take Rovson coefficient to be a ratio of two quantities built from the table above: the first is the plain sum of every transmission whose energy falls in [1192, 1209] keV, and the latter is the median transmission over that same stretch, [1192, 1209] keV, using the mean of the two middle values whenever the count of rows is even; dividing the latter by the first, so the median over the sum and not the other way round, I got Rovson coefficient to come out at 0.143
